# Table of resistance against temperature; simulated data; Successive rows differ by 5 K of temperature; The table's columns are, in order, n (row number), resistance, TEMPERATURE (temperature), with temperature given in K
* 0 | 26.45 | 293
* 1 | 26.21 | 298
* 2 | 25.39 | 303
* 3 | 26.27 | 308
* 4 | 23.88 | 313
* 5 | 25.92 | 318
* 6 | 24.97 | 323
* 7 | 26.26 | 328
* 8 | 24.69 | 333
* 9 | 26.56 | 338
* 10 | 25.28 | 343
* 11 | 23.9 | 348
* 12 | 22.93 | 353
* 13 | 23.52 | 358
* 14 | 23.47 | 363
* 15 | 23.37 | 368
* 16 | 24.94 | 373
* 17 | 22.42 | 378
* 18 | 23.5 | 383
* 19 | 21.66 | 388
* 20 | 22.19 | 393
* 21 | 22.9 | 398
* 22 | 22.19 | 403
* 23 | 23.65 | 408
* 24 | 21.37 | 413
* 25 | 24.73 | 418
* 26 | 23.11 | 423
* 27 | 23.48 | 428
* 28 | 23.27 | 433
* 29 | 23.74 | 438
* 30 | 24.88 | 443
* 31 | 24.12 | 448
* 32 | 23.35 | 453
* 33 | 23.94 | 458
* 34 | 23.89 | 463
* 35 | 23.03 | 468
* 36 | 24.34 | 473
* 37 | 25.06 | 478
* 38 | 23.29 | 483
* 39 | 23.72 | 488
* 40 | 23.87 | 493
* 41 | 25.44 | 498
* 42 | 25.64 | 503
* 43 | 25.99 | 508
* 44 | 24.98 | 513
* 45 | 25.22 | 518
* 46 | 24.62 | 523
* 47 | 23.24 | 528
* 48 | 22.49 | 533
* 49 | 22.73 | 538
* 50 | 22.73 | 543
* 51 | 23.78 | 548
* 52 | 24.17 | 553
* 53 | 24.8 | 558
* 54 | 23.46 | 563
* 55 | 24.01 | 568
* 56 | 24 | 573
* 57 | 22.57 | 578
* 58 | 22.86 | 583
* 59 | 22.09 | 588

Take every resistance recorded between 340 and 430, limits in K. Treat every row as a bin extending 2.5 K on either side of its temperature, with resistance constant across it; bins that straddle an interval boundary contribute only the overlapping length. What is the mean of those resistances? 23.3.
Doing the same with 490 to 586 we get 24.0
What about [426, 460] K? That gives 23.8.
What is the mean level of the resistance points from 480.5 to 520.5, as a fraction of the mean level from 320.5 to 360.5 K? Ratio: 1.00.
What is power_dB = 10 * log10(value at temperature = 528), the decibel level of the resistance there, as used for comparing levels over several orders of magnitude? 13.66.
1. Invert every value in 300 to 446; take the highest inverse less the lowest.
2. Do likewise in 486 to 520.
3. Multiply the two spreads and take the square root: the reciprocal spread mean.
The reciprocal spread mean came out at 0.0058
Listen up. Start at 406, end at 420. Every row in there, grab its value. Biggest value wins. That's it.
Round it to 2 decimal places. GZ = 24.73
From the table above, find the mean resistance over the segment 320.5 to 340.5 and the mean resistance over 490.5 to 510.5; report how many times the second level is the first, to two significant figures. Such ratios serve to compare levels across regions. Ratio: 0.98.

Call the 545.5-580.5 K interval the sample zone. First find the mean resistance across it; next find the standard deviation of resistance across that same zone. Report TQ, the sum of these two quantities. 24.5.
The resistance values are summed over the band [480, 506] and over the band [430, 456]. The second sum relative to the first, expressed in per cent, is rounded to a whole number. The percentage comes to 98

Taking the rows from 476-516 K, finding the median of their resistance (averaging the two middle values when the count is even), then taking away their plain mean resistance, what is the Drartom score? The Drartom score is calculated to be 0.3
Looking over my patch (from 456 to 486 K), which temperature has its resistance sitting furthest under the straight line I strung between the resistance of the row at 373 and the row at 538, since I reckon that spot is 468 K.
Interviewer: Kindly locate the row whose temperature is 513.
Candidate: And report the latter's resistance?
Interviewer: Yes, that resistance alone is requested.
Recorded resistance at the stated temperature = 24.98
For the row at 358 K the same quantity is 23.52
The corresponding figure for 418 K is 24.73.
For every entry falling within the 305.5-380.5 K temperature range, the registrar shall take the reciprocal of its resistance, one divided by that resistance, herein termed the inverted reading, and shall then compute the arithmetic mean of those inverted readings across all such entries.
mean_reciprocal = 0.0408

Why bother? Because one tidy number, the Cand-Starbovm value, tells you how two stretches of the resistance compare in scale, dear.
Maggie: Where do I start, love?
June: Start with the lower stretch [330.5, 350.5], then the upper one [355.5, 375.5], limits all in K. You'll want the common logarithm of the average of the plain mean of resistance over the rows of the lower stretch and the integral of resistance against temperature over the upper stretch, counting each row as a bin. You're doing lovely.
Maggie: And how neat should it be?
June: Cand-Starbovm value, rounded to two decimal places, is 2.40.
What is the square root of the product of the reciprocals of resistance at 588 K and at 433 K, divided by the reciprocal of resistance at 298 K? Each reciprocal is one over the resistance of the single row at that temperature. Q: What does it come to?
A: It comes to 1.16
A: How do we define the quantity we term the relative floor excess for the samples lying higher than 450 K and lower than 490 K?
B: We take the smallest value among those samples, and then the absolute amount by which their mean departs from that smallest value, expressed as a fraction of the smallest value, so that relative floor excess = 0.035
